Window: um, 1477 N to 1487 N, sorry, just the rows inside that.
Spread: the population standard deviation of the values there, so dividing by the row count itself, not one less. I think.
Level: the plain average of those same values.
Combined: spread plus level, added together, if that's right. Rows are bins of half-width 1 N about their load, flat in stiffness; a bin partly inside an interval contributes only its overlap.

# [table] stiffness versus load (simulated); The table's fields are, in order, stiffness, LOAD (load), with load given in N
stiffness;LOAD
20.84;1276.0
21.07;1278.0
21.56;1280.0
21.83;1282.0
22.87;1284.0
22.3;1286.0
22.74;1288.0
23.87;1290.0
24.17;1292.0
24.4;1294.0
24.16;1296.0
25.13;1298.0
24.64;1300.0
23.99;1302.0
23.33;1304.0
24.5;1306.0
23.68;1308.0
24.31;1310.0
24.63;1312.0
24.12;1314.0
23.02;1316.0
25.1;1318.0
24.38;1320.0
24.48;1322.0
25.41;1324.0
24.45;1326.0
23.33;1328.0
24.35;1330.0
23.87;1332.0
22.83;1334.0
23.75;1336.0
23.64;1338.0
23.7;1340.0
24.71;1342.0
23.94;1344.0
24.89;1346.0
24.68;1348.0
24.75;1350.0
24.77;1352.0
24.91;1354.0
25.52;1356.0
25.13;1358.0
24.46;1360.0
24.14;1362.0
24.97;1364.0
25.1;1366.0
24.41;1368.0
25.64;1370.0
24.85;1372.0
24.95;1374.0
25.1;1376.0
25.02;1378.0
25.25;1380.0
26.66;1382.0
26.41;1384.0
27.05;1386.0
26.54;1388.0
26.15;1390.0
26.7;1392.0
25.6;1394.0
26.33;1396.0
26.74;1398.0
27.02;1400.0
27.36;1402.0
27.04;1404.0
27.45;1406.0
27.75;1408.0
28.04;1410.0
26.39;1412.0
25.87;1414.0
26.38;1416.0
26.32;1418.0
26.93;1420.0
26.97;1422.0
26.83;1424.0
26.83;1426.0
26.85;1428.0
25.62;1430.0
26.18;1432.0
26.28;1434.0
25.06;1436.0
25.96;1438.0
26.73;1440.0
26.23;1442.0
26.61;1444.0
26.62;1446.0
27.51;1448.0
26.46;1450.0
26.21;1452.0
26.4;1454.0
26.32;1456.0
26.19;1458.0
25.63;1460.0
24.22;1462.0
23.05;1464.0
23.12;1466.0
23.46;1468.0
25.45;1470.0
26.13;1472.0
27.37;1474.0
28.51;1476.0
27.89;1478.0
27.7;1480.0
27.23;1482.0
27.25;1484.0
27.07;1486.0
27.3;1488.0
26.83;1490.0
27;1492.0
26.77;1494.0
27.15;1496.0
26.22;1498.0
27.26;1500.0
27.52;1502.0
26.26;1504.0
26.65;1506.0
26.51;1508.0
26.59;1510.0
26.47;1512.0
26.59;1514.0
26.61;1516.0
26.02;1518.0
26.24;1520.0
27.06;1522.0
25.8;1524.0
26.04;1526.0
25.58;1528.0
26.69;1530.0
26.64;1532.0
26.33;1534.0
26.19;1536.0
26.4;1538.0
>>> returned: 27.7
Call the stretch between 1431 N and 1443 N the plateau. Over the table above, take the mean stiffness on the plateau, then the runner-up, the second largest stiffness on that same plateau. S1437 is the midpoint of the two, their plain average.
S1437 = 26.2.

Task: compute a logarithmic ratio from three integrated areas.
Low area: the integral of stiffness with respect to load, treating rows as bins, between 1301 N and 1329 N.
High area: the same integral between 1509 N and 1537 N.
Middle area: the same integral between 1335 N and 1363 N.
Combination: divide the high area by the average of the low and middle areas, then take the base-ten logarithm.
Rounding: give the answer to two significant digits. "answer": 0.034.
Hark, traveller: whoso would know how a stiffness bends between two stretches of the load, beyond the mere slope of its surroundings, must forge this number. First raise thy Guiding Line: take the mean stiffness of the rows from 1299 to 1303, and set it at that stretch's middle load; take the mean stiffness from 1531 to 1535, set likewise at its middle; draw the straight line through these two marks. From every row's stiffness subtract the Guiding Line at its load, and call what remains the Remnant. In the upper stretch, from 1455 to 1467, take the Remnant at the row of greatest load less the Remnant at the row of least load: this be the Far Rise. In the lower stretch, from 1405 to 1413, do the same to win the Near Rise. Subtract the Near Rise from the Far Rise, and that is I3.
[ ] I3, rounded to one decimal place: -2.2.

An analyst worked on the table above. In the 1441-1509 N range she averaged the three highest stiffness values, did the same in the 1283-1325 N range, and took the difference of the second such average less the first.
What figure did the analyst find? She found -2.8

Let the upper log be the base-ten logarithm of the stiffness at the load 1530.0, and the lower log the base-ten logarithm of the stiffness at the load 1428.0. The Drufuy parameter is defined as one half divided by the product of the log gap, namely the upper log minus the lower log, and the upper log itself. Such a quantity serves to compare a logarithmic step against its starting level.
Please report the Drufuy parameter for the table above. -135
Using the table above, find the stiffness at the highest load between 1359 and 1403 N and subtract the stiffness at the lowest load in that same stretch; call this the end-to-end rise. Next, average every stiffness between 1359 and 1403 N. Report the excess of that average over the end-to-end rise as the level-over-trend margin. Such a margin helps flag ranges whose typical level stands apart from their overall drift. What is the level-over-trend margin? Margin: 22.8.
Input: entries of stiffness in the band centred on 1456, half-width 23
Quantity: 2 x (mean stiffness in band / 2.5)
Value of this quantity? 20.8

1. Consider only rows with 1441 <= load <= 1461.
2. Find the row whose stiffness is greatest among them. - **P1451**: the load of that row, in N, 1448.0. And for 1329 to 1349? 1346.0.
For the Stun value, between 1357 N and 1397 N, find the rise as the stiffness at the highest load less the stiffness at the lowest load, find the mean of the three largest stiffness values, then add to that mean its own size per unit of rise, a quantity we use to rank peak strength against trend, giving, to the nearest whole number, 49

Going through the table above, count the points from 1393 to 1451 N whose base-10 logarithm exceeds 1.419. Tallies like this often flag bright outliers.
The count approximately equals 22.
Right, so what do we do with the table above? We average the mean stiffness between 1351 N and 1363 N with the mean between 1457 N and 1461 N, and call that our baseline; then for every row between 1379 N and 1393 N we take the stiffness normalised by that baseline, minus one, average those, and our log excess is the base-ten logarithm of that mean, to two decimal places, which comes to -1.39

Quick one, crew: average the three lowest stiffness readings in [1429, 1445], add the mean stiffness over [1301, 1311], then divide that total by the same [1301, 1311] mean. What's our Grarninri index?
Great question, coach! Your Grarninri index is 2.07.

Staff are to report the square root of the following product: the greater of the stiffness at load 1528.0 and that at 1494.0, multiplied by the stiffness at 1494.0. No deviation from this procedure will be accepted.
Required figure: 26.8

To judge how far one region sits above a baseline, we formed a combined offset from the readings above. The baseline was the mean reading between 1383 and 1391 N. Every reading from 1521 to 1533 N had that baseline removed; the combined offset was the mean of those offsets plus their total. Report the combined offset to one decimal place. -1.7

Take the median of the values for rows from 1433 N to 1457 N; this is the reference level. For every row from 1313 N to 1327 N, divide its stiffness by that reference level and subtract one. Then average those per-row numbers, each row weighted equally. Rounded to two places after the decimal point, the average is -0.07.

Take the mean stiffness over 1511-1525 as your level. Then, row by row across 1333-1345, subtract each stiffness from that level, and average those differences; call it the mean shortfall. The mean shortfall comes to 2.6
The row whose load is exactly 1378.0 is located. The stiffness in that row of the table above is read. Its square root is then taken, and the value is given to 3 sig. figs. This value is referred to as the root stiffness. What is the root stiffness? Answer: 5.00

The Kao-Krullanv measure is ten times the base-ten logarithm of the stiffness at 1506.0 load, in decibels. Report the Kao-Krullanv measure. 14.3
